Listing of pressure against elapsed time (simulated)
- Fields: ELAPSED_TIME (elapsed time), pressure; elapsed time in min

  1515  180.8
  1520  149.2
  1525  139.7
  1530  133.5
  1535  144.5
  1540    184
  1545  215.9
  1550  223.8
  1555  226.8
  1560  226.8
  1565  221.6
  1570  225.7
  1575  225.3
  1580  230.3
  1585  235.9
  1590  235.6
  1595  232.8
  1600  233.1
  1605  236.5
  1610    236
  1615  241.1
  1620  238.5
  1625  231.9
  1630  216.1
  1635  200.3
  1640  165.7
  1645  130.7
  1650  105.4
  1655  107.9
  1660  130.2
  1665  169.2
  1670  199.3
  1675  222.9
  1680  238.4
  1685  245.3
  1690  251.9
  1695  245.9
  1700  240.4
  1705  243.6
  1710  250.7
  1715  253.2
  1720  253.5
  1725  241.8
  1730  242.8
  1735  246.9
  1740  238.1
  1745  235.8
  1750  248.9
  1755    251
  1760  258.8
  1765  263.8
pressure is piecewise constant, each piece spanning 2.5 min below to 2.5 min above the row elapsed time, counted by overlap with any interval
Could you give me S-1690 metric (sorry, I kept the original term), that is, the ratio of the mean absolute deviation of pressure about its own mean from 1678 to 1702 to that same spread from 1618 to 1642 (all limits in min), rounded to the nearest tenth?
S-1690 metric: 0.2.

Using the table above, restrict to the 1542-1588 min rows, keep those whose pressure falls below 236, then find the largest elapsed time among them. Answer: 1585 min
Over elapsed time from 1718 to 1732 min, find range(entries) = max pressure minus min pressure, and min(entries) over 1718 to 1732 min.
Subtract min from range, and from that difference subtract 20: -250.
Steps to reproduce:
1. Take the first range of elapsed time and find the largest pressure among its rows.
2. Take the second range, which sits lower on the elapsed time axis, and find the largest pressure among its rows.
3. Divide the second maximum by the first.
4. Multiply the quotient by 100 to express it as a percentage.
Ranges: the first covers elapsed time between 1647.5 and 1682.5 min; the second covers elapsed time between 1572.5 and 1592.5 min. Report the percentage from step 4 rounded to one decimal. 99.0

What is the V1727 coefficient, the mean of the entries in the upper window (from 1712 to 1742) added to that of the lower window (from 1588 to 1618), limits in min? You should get 482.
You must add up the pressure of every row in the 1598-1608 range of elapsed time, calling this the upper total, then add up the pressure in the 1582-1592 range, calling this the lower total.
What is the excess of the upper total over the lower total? -2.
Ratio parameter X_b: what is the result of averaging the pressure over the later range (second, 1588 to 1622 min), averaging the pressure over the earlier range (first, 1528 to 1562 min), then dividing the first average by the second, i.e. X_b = 0.82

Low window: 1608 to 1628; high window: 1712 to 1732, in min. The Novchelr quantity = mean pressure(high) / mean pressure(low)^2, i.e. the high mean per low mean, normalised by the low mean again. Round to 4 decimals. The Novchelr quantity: 0.0044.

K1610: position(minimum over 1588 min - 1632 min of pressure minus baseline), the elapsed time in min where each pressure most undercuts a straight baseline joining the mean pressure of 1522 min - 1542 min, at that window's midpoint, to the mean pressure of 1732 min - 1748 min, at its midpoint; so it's 1630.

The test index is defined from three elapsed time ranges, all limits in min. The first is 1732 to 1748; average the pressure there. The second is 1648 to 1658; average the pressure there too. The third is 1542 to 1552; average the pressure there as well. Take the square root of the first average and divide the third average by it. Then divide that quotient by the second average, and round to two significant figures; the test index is 0.13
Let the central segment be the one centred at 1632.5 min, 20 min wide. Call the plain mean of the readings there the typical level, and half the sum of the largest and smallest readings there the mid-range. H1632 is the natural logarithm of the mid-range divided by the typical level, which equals -0.0234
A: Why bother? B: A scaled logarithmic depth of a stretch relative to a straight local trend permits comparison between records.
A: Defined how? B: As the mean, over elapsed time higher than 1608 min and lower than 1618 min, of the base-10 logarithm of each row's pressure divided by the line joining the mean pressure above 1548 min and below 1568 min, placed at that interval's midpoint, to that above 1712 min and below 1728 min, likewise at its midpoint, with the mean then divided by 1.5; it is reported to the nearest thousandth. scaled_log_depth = 0.007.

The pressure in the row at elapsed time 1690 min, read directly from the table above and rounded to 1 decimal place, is 251.9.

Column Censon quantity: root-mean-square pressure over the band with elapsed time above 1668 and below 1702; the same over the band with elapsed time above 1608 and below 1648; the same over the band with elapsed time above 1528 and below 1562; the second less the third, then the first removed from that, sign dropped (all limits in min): 222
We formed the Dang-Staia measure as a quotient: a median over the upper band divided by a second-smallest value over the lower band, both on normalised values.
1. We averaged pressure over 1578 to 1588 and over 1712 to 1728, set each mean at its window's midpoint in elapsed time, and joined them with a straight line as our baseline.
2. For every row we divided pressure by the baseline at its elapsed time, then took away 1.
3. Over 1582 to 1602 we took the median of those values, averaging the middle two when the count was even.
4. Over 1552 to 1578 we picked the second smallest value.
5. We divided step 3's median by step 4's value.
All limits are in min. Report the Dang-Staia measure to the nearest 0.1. 0.0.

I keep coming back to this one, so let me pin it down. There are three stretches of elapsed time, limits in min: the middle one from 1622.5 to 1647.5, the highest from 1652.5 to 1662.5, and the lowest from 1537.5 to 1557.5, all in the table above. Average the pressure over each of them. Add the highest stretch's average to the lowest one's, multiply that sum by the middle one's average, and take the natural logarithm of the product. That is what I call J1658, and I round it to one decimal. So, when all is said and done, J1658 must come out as 11.0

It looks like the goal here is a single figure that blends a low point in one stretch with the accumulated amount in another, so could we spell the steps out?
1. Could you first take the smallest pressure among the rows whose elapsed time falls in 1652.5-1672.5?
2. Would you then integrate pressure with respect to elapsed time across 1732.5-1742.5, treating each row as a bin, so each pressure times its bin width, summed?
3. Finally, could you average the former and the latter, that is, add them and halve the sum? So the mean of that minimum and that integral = 1266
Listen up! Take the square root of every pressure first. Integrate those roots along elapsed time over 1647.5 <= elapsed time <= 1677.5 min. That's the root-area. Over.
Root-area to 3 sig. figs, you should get 371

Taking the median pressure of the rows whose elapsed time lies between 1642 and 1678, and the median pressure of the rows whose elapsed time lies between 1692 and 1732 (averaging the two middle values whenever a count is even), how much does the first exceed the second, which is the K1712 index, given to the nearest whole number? -114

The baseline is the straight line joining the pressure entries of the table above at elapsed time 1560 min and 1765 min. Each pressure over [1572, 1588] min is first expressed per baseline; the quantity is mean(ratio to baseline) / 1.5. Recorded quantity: 0.667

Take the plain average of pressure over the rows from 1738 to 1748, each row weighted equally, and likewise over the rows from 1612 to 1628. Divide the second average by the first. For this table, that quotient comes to 1.00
